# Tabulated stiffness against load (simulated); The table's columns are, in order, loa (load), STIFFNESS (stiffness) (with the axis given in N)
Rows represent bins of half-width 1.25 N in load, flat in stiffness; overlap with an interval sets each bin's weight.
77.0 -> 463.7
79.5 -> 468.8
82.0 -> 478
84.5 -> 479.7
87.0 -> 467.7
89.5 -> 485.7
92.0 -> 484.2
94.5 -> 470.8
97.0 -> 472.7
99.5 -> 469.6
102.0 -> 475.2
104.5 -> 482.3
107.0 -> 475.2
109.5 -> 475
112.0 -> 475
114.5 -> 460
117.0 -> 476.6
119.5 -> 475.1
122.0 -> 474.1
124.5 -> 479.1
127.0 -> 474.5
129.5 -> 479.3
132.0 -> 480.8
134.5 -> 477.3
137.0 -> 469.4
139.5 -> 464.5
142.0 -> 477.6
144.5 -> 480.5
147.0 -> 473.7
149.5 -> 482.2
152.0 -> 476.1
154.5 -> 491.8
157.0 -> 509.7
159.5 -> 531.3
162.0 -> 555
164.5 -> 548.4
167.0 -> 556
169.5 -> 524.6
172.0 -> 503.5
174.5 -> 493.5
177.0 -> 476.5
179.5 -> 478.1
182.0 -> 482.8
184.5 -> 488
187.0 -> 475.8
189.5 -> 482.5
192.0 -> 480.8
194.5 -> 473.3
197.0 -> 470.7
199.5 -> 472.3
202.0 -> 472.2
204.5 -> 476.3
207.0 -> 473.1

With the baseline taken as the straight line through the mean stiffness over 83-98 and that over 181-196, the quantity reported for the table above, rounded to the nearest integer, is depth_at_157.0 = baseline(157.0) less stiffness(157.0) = -30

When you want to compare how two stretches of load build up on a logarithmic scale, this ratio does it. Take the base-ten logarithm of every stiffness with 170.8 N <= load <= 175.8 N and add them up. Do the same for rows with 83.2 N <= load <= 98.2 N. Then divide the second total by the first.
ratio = 3.0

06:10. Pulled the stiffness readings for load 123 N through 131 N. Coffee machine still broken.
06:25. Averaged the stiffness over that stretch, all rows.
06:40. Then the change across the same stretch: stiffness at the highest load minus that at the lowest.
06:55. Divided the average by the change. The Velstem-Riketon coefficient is 2388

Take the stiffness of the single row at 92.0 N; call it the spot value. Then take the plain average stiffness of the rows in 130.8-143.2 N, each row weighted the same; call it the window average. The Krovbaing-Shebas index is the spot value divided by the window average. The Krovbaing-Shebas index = 1.022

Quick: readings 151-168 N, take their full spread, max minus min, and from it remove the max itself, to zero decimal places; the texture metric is -476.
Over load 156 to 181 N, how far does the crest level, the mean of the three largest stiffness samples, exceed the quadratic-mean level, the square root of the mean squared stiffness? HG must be 35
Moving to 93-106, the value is 3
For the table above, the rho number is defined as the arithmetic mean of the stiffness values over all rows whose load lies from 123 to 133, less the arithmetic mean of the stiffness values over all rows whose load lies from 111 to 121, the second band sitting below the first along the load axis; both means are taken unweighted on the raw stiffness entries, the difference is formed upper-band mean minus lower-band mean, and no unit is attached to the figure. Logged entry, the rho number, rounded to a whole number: 7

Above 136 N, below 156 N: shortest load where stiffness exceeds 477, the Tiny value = 142.0 N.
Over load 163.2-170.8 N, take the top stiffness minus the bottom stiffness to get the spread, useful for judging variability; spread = 31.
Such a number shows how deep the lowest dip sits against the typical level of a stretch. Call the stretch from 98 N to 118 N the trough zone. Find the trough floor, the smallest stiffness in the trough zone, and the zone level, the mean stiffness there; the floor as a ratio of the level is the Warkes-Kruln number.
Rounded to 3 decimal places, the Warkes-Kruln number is 0.971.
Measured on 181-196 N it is 0.985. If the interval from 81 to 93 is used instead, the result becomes 0.976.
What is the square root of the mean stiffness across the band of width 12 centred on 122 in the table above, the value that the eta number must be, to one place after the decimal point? 21.8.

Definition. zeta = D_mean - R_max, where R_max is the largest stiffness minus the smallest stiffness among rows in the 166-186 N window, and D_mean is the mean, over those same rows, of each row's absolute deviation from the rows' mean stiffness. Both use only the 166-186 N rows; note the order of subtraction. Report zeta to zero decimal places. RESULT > -59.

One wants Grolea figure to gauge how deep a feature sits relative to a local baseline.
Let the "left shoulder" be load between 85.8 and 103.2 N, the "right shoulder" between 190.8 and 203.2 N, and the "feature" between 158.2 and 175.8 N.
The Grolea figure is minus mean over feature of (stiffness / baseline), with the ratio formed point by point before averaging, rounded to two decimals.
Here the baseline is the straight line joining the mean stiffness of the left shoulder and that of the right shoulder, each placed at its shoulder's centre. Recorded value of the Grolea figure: -1.12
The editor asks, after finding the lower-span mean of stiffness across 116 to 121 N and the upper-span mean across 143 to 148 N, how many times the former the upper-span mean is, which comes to 1.00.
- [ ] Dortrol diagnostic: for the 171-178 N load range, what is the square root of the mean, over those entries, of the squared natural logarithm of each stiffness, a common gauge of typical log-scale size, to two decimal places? 6.20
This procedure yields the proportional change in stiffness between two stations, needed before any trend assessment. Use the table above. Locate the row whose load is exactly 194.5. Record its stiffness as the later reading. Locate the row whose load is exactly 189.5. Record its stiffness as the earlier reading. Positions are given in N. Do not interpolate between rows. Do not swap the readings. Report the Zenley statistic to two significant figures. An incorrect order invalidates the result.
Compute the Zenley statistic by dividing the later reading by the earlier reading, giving 0.98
